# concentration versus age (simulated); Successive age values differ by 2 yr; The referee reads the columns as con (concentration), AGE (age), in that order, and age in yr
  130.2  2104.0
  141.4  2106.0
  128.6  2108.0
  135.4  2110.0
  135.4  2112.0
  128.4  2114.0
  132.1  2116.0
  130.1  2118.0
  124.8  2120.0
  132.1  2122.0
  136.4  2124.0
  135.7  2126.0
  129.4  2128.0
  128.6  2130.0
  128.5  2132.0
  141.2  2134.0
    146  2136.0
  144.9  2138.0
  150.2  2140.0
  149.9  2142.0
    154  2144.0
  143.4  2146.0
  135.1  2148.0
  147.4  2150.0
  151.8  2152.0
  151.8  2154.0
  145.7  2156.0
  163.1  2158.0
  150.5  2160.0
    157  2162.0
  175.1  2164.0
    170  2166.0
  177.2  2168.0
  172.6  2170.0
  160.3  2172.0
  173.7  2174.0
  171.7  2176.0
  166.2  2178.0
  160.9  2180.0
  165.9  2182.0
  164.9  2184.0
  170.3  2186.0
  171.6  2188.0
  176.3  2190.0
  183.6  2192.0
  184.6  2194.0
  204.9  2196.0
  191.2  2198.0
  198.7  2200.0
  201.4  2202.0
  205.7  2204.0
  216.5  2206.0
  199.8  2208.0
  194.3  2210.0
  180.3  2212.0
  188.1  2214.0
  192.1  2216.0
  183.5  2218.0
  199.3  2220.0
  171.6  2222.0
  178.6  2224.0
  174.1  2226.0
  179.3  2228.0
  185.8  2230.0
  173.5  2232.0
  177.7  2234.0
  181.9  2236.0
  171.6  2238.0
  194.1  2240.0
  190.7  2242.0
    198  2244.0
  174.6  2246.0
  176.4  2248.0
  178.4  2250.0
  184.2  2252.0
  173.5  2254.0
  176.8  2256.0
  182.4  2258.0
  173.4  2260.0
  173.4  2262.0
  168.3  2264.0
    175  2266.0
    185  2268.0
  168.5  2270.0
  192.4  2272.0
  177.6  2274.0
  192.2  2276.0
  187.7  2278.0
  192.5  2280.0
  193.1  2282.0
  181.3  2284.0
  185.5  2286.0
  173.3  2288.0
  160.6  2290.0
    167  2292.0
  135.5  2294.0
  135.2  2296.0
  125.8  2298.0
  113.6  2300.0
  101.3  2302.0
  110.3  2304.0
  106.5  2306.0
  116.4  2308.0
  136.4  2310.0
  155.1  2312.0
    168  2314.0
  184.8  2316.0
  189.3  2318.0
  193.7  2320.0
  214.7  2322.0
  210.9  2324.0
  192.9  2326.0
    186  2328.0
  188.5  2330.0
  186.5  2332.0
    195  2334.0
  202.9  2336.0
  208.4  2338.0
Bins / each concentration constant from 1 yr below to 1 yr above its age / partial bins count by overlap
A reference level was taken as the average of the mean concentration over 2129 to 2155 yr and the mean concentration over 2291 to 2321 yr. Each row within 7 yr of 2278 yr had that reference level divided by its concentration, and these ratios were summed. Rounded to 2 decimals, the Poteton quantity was 5.34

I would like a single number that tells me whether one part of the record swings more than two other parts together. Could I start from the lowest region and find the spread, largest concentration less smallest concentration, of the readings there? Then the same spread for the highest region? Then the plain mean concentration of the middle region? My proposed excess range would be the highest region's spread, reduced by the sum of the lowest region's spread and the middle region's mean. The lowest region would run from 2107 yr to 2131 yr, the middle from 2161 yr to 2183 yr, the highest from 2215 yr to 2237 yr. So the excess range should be -152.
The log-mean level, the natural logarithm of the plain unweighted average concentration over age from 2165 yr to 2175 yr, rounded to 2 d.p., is 5.14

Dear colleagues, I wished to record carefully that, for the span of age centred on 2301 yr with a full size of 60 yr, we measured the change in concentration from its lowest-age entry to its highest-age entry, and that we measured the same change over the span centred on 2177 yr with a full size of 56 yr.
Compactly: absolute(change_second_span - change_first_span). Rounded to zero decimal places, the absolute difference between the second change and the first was 62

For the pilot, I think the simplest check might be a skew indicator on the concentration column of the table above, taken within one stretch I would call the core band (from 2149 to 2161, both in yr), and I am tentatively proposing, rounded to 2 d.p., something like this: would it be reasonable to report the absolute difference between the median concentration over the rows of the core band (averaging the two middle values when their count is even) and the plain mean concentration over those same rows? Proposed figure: 0.57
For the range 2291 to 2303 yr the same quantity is 0.77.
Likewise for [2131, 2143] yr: 2.00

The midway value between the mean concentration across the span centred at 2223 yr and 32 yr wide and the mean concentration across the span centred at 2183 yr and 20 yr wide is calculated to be 177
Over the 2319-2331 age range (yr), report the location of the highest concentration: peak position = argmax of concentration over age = 2322.0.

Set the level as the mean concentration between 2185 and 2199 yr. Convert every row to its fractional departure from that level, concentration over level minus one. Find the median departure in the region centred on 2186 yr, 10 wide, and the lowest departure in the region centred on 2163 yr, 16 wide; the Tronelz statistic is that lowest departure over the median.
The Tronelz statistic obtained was 2.9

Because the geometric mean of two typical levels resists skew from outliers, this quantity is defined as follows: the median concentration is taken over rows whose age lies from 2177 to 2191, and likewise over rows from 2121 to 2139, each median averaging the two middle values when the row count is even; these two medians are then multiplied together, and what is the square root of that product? 150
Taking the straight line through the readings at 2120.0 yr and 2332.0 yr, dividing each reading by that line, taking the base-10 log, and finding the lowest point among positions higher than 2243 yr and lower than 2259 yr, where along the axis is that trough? 2254.0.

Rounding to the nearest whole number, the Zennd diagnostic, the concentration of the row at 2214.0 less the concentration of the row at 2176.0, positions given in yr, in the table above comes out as 16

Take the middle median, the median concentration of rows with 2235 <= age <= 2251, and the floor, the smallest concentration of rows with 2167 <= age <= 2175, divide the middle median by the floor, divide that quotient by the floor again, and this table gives 0.0070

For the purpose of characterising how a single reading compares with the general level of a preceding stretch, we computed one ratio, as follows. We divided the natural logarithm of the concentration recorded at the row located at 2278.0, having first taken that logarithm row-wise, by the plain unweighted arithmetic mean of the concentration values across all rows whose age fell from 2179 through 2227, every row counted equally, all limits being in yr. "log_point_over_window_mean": 0.0282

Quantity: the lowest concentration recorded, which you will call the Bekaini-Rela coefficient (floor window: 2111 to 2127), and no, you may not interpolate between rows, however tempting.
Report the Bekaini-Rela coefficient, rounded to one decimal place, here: 124.8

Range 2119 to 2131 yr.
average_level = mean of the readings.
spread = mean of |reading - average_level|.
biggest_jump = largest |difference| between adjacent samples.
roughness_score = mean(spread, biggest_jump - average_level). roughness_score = -60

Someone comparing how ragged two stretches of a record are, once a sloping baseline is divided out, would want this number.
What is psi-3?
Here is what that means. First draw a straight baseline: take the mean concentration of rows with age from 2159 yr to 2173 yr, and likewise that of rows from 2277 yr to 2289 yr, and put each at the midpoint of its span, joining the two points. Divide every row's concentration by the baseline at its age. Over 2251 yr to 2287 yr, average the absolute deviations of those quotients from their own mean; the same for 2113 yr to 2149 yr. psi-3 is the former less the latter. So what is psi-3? -0.01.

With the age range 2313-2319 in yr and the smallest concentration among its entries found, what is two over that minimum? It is 0.012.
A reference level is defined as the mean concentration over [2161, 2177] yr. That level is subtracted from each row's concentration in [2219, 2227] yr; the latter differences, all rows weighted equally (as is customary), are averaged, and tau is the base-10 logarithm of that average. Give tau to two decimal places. 1.05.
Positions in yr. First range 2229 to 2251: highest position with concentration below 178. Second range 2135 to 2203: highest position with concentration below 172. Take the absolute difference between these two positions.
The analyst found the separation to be 60 yr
